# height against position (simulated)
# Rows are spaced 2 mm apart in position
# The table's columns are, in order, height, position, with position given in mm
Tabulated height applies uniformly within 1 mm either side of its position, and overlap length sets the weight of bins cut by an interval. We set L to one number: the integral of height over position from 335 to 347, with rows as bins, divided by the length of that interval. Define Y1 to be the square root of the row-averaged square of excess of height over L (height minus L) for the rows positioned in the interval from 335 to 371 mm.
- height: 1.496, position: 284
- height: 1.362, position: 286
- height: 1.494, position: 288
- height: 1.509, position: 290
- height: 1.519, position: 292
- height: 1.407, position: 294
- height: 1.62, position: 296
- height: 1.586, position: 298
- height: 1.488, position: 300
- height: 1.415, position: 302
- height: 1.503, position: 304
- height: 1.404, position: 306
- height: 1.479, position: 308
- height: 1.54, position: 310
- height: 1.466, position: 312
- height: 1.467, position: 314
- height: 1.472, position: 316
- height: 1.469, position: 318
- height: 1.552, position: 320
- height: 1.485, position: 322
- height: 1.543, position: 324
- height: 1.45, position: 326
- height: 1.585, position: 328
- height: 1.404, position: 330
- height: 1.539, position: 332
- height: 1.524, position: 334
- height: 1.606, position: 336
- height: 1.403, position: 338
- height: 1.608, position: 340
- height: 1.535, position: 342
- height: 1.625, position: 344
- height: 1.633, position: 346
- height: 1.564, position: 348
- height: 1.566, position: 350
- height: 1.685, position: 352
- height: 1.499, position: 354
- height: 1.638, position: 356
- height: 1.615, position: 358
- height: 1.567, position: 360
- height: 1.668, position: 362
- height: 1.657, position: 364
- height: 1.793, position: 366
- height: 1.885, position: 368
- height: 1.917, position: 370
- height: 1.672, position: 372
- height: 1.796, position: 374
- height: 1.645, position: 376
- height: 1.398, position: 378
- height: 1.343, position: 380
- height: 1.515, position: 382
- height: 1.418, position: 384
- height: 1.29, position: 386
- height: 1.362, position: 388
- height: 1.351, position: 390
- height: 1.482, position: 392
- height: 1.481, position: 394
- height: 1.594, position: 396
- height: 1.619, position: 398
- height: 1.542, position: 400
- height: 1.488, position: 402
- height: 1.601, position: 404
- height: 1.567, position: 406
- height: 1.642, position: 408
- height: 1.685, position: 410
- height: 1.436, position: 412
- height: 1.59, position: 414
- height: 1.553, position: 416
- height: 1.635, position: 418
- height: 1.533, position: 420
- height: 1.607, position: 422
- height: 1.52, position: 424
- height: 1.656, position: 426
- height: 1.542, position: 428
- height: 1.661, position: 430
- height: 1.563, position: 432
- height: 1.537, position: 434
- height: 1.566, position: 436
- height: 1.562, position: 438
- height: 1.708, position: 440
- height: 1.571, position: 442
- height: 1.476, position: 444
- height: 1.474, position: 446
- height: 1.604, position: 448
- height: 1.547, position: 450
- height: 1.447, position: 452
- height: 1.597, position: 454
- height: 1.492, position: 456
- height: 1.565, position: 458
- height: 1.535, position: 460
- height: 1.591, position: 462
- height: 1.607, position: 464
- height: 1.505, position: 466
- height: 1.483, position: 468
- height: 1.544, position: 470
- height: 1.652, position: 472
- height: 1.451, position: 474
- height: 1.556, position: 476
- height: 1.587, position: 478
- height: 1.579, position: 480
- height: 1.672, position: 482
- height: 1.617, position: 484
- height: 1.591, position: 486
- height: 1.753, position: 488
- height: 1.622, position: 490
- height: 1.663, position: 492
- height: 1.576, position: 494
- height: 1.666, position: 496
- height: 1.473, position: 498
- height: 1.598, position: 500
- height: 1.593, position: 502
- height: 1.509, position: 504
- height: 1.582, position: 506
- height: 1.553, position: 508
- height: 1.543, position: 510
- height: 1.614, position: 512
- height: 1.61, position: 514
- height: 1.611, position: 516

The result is 0.14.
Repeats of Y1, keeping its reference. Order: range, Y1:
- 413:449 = 0.06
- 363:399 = 0.19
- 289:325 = 0.09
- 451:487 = 0.06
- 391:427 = 0.07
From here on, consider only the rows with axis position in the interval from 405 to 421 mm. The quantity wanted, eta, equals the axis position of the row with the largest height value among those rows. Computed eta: 410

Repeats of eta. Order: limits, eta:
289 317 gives 296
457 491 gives 488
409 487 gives 440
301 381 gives 370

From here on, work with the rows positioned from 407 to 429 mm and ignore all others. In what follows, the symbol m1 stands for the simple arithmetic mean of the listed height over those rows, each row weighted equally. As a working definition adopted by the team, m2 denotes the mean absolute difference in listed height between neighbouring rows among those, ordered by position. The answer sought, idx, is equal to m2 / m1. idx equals 0.068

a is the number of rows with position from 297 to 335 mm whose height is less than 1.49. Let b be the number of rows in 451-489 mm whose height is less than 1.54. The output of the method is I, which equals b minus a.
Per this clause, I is -5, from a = 11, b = 6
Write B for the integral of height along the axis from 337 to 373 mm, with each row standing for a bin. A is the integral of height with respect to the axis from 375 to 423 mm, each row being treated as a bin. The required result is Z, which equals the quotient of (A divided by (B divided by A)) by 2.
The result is 45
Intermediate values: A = 73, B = 59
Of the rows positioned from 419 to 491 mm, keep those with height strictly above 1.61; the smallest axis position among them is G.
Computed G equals 426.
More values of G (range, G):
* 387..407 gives 398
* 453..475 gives 472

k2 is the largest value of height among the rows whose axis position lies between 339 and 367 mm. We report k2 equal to 1.793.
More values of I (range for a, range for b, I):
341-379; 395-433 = 3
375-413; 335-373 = -7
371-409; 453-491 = -4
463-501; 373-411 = 7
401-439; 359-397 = 7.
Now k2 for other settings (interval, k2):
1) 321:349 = 1.633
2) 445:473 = 1.652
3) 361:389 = 1.917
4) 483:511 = 1.753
